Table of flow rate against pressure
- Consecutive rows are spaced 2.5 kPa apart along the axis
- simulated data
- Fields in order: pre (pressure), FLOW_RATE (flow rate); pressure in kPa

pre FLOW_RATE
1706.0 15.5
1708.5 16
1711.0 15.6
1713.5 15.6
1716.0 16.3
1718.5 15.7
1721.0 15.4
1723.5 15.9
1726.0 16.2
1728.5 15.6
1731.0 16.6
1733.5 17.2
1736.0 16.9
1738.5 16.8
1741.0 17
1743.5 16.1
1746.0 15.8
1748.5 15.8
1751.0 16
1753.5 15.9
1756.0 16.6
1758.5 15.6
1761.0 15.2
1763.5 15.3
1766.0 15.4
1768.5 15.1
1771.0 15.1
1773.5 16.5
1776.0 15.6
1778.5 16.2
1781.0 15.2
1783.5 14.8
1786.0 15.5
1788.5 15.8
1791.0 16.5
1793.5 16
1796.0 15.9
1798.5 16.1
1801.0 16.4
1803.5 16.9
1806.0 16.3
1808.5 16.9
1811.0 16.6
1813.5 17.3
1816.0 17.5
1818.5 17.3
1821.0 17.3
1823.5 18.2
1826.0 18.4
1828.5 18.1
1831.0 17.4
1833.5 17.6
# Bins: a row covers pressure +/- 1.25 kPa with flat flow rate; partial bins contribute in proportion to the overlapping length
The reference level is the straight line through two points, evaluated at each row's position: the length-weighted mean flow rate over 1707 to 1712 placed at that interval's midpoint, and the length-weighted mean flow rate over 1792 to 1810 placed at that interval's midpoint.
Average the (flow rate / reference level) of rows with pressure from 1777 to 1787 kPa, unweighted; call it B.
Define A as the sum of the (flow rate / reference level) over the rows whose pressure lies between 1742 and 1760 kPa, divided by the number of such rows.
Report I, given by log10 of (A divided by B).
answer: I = 0.020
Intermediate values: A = 0.99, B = 0.95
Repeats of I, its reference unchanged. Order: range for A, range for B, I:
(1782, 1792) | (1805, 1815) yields -0.026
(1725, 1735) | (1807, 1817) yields -0.004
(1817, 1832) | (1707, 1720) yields 0.032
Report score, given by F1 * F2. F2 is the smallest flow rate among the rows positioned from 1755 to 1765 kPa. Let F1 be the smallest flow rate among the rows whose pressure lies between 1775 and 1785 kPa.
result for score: 225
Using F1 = 14.8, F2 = 15.2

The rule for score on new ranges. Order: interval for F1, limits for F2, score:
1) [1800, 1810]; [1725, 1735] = 254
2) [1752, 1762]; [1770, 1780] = 230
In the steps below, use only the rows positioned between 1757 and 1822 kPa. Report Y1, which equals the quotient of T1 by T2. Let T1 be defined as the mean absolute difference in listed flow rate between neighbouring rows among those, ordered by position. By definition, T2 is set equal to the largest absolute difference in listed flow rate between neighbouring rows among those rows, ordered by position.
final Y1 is 0.32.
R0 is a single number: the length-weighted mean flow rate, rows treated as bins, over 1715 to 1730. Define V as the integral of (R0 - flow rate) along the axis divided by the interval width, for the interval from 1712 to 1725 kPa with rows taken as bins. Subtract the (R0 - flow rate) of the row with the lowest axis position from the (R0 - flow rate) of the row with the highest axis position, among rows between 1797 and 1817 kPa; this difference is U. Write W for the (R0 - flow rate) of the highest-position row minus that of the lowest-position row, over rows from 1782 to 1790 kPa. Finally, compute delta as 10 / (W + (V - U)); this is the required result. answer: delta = 21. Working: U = -1.4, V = 0.1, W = -1.0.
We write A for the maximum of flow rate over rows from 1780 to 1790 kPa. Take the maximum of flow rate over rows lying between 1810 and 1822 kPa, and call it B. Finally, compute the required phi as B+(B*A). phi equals 294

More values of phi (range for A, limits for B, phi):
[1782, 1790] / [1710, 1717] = 274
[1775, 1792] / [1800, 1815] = 303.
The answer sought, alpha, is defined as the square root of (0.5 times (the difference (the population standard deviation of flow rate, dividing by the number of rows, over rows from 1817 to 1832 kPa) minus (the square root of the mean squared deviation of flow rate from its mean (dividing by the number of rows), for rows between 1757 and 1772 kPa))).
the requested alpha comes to 0.38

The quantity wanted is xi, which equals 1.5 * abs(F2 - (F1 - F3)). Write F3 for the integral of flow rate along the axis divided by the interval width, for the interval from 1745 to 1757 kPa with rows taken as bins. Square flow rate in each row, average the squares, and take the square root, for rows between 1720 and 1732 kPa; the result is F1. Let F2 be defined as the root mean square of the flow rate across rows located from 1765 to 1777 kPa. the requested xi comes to 23.4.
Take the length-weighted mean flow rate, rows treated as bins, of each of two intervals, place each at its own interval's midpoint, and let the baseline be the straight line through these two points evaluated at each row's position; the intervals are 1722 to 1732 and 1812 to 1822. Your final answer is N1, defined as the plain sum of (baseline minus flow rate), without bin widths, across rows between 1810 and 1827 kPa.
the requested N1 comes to -1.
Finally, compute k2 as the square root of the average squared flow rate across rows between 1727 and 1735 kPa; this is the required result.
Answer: 16.5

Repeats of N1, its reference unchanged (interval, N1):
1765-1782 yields 8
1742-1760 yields 3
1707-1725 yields 1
